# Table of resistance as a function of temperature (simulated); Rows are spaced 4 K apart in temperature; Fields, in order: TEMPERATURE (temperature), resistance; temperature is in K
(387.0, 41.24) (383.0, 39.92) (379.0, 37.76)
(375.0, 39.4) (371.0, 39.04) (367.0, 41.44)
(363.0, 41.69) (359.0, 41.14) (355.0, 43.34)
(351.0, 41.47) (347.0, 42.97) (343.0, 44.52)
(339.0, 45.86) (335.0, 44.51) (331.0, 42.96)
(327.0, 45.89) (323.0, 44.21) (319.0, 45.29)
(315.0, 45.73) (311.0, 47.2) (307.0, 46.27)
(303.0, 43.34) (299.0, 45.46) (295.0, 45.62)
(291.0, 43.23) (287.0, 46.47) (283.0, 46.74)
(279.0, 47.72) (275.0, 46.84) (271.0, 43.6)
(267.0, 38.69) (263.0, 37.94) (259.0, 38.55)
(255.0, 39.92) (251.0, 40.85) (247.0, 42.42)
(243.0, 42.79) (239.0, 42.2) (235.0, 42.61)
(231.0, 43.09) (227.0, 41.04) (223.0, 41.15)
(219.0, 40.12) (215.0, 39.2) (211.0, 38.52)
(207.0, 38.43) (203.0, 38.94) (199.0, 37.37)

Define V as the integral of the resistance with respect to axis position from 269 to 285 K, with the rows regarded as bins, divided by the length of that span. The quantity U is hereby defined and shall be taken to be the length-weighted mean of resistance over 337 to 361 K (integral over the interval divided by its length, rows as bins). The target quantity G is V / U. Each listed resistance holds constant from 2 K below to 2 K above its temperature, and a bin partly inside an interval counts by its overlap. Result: 1.070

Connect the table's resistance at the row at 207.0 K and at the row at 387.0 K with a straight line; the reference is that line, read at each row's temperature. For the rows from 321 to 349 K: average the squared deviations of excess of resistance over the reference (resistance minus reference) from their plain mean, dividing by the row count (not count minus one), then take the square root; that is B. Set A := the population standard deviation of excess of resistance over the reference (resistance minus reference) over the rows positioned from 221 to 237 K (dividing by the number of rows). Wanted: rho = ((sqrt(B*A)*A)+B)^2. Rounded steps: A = 0.8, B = 1.14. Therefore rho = 3.8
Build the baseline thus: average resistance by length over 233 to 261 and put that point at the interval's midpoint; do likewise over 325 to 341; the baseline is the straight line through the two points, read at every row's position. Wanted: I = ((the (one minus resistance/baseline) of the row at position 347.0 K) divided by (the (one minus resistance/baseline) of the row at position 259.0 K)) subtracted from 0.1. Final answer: -0.6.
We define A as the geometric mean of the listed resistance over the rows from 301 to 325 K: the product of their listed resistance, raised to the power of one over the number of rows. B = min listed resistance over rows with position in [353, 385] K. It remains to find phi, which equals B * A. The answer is 1711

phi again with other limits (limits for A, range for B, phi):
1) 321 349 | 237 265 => 1685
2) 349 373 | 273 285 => 1932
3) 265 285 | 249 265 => 1692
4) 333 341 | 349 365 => 1859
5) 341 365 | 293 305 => 1842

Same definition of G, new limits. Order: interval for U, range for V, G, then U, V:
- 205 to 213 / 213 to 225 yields 1.044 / 38.5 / 40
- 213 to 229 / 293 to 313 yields 1.129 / 40.4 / 46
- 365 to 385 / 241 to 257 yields 1.050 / 39.5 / 41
